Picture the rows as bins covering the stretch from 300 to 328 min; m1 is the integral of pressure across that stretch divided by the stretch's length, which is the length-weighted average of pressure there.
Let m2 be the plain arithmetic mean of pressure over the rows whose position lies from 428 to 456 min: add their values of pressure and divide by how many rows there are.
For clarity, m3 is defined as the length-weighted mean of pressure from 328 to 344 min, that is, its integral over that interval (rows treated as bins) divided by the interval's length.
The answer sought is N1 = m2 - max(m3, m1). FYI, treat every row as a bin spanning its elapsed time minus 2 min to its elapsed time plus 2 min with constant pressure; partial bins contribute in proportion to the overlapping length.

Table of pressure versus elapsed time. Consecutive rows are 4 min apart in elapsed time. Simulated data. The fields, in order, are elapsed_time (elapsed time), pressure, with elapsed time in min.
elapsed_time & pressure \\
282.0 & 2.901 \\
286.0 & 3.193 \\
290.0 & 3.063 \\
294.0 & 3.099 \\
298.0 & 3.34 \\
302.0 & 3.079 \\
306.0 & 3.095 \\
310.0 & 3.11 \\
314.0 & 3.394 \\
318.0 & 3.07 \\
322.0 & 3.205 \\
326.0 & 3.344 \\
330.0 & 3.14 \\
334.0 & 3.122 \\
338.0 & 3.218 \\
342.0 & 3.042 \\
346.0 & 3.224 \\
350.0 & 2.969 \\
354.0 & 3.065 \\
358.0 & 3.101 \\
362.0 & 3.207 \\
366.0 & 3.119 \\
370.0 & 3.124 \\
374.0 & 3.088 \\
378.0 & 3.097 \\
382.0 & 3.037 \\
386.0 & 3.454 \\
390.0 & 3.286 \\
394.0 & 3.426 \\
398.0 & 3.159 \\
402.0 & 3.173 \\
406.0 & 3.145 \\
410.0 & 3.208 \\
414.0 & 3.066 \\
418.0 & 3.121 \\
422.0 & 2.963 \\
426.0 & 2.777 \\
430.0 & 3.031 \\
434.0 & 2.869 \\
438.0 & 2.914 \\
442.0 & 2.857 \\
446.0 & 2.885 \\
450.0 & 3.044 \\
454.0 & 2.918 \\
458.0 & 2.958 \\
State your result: -0.254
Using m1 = 3.19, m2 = 2.93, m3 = 3.13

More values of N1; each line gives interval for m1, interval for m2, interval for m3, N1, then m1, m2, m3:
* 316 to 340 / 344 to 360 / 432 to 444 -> -0.093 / 3.18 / 3.09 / 2.88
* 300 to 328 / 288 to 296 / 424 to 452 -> -0.104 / 3.19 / 3.08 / 2.91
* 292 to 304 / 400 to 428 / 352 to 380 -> -0.108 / 3.17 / 3.06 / 3.11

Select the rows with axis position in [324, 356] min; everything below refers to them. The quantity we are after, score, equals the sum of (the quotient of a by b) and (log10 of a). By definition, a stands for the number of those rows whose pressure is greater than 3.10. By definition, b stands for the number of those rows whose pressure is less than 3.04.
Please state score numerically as 5.7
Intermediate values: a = 5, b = 1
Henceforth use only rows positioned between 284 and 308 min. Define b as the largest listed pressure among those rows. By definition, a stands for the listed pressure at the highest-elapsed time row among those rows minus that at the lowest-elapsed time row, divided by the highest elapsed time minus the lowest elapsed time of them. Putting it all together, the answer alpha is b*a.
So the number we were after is -0.016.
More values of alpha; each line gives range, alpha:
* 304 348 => 0.011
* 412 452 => -0.002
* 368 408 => 0.002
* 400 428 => -0.053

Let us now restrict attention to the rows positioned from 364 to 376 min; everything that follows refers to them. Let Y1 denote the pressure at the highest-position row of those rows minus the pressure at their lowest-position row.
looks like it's -0.03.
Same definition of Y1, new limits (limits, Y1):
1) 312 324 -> -0.19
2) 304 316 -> 0.30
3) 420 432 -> 0.07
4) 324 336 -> -0.22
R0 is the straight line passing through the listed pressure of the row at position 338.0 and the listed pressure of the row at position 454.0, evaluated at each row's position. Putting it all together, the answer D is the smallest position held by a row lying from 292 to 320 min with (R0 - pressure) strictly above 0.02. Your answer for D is 294.0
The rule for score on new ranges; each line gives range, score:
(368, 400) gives 5.7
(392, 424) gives 6.8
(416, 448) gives 0.1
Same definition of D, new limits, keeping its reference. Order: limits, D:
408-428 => 422.0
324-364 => 330.0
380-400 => 382.0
